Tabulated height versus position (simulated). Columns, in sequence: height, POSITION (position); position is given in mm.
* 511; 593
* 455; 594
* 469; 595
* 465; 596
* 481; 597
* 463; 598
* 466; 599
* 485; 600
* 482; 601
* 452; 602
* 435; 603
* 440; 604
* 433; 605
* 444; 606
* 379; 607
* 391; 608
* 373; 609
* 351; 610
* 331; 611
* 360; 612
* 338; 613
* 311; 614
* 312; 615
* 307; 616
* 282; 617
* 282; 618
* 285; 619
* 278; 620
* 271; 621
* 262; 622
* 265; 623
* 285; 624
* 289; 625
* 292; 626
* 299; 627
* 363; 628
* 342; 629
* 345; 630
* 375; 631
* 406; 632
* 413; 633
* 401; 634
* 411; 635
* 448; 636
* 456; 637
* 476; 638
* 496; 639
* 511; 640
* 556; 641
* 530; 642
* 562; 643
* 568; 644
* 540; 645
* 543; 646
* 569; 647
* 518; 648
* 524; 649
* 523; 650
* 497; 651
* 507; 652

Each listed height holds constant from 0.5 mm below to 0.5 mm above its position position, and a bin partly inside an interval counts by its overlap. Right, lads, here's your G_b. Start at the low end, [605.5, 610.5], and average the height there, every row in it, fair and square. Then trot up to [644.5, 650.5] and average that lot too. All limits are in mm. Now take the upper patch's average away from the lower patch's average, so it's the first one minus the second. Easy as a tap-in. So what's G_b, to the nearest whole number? -149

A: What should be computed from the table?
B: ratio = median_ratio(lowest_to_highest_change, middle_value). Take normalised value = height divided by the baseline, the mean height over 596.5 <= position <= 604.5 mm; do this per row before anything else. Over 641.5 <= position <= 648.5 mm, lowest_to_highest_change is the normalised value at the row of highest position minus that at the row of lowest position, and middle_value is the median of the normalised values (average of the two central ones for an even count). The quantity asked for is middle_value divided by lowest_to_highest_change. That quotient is -45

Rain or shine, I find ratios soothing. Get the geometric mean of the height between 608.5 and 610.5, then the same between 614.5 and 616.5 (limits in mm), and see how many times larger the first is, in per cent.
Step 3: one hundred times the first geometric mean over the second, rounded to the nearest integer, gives 117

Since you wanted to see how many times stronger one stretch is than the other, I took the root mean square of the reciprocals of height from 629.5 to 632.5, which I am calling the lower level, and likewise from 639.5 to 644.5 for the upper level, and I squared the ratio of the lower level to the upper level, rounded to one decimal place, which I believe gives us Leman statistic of 2.1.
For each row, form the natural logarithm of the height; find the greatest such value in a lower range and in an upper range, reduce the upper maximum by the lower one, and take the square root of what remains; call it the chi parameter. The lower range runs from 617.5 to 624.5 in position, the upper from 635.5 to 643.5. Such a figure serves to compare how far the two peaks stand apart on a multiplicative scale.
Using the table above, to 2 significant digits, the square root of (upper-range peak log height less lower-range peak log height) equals 0.82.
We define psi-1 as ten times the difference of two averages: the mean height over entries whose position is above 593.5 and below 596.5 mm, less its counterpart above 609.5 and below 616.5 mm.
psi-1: 1330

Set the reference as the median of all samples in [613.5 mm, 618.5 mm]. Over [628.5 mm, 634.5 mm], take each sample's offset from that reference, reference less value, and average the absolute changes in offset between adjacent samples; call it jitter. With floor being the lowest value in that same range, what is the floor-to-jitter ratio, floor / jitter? 21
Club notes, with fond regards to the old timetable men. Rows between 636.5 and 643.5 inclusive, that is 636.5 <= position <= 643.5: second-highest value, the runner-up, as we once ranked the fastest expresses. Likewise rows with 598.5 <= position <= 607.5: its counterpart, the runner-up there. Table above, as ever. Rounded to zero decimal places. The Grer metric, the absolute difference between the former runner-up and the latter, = 74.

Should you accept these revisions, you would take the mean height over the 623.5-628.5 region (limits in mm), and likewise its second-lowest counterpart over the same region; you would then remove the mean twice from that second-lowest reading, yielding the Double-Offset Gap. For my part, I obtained -322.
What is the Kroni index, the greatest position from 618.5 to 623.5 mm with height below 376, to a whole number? 623 mm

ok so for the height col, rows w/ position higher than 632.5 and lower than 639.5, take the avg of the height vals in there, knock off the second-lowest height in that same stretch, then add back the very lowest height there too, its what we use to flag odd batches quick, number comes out 433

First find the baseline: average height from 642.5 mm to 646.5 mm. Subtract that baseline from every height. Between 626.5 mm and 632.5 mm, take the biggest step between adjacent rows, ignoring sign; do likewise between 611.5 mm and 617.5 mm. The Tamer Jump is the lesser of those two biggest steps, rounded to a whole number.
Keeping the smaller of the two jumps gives 27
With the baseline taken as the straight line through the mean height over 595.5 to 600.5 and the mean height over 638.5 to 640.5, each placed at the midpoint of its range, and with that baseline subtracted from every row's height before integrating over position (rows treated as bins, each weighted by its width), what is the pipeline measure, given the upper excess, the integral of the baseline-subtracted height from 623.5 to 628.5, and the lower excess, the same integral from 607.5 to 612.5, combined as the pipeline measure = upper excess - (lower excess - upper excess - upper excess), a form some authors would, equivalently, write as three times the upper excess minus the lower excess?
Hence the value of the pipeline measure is -2215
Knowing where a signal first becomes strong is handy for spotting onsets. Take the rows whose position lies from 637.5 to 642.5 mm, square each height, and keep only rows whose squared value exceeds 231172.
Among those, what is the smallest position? 639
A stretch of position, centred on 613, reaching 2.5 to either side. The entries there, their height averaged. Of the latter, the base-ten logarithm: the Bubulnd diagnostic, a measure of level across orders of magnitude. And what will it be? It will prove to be 2.52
